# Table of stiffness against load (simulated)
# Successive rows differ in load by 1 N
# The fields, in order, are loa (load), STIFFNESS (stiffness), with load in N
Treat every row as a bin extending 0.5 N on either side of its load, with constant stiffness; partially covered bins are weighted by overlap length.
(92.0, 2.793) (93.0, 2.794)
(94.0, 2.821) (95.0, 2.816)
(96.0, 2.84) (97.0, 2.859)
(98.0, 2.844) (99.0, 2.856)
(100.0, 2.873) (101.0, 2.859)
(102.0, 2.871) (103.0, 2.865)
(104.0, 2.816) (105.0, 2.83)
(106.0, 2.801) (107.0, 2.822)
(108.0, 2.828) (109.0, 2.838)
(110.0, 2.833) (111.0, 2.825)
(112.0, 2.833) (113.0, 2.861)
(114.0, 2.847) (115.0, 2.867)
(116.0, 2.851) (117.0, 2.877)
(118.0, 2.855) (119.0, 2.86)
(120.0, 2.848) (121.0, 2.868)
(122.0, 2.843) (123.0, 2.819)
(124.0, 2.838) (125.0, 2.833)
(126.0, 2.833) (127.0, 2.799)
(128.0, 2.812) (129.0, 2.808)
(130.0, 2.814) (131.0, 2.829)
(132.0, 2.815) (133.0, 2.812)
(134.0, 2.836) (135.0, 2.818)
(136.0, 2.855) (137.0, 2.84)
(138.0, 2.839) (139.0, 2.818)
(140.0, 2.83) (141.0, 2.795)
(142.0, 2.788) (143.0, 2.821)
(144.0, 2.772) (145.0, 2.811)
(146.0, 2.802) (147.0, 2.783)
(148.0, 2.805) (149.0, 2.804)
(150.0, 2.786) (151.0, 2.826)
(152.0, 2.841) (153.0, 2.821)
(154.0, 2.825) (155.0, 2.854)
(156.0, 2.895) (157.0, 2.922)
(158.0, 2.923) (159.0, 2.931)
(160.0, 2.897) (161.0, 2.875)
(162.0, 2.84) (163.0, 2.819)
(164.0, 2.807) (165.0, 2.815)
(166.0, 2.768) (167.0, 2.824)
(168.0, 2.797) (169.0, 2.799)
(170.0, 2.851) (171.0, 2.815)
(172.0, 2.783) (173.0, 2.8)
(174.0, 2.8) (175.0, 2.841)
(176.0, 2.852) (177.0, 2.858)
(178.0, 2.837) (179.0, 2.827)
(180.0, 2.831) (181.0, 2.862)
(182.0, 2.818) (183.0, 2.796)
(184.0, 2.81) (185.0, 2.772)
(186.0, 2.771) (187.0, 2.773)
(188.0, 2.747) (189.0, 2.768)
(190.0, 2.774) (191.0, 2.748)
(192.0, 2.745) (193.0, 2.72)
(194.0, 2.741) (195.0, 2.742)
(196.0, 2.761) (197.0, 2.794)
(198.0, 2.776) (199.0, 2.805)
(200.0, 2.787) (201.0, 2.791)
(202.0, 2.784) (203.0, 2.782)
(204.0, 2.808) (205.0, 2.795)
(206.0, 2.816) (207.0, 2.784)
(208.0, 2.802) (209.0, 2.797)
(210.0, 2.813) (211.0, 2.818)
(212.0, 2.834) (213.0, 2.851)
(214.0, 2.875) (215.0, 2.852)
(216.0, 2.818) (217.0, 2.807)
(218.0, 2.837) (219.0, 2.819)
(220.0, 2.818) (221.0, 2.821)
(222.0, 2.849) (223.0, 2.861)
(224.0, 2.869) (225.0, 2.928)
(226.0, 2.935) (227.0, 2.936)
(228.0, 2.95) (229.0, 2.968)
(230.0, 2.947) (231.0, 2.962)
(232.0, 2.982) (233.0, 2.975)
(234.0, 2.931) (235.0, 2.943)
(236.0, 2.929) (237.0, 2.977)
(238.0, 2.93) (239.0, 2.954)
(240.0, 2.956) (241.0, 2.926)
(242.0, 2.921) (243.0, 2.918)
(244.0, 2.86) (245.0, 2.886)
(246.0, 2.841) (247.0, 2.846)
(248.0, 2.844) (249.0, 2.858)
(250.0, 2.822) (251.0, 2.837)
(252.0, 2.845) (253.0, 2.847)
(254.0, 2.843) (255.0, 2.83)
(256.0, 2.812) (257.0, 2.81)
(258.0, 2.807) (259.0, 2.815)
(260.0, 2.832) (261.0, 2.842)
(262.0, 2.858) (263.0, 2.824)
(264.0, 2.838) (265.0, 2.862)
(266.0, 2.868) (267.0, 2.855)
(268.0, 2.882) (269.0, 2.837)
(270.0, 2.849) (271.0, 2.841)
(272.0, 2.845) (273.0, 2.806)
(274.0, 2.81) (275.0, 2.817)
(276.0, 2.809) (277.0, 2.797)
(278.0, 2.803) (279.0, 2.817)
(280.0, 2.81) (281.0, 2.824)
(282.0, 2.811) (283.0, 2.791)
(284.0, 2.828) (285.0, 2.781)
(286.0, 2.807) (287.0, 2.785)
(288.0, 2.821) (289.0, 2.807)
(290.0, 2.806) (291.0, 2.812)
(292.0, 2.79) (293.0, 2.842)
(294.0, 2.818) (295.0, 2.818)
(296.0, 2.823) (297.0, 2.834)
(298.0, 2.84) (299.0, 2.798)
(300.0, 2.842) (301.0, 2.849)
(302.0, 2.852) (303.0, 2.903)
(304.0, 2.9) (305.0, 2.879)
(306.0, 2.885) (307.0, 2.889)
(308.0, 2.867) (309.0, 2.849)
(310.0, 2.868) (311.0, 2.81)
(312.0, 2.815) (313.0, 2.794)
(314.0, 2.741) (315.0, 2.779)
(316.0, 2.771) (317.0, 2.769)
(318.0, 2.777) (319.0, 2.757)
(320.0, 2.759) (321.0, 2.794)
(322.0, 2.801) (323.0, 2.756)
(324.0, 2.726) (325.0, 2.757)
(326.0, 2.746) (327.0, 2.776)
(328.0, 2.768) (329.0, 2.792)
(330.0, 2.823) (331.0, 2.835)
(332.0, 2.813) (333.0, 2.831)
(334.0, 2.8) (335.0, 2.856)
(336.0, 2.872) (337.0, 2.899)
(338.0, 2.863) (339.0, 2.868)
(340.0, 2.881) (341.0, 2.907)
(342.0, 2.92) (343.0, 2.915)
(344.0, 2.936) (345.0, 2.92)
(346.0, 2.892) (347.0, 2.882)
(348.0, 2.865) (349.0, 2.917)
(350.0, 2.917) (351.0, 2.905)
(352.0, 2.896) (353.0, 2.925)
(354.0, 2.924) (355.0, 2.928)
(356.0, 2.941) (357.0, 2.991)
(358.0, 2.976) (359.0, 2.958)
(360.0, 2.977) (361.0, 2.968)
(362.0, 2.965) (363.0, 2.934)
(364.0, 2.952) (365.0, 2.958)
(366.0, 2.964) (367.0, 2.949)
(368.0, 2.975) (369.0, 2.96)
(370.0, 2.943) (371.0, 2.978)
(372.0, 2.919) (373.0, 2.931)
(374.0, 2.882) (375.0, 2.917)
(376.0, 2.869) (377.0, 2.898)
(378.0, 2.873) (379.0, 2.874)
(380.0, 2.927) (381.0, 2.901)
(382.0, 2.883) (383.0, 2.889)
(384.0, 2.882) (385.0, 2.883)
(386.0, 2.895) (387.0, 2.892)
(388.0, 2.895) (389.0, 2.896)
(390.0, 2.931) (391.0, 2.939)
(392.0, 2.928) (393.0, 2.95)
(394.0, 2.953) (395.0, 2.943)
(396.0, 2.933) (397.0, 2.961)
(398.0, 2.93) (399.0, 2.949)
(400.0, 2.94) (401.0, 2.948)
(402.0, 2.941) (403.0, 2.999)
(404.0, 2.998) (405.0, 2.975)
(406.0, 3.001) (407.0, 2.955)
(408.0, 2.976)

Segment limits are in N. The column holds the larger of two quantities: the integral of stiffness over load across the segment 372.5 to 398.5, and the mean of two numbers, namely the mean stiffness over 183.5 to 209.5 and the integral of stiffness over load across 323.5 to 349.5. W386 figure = 75.7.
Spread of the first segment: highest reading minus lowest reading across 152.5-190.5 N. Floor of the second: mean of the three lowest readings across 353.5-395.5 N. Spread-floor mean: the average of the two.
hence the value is 1.53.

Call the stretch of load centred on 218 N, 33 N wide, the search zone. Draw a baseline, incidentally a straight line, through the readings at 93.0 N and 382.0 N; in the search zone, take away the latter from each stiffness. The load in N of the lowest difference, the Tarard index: 203.0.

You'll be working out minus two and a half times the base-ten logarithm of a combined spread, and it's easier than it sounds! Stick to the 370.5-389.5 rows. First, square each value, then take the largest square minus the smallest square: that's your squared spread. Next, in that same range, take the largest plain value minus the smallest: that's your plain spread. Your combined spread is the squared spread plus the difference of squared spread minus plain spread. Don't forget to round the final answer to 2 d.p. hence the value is -0.17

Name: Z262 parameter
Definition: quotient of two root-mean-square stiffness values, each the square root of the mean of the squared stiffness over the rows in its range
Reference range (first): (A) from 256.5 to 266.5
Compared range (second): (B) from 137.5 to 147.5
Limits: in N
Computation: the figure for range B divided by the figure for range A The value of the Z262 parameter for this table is 0.99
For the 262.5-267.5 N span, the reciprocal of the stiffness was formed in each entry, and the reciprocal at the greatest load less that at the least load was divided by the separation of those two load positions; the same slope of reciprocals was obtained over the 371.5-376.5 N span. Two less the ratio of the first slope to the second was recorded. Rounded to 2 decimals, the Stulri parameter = 2.64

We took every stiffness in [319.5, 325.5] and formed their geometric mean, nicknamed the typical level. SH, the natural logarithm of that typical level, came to 1.017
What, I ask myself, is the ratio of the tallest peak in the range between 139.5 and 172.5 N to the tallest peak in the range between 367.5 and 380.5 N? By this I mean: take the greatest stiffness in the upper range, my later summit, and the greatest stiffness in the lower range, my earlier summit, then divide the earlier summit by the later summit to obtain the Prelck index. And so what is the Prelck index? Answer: 0.98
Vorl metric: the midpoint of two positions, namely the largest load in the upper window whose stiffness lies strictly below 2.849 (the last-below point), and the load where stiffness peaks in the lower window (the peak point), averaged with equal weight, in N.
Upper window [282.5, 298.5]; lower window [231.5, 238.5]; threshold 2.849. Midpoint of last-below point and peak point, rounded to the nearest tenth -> 265.0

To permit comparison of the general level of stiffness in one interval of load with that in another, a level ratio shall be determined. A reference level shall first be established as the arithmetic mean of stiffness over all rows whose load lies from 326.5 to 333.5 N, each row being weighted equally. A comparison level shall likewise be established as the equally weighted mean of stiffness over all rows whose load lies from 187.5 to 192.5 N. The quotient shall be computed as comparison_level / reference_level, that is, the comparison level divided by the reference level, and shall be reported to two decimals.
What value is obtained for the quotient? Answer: 0.98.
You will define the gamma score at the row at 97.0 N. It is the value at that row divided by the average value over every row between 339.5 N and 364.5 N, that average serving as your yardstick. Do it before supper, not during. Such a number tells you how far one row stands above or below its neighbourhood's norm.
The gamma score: 0.977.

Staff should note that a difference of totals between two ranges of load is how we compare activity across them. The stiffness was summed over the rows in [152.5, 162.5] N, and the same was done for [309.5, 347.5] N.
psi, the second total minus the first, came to 78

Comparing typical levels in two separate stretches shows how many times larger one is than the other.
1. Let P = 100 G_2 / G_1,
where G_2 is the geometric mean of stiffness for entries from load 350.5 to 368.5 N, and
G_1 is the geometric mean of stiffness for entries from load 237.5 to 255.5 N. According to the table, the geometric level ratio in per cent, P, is 103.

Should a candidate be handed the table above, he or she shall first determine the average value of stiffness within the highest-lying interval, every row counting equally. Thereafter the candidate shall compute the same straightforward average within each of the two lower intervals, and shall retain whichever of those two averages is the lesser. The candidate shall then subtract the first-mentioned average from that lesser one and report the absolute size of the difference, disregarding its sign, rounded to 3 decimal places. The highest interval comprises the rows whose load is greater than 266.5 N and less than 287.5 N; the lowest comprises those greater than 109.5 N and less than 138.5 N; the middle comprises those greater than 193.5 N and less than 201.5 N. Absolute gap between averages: 0.045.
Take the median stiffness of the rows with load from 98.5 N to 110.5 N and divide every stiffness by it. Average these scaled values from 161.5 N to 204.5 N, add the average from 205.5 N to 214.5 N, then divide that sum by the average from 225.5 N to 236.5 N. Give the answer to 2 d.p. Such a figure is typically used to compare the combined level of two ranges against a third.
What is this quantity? 1.90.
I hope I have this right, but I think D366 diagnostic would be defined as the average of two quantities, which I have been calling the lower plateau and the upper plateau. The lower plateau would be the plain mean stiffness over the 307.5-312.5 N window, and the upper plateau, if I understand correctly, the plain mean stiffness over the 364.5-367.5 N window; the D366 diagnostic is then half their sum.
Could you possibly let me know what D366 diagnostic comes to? 2.90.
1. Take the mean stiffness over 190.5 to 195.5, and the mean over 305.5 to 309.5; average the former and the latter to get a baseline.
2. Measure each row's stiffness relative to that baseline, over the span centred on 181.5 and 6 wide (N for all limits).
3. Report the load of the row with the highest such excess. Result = 181.0 N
